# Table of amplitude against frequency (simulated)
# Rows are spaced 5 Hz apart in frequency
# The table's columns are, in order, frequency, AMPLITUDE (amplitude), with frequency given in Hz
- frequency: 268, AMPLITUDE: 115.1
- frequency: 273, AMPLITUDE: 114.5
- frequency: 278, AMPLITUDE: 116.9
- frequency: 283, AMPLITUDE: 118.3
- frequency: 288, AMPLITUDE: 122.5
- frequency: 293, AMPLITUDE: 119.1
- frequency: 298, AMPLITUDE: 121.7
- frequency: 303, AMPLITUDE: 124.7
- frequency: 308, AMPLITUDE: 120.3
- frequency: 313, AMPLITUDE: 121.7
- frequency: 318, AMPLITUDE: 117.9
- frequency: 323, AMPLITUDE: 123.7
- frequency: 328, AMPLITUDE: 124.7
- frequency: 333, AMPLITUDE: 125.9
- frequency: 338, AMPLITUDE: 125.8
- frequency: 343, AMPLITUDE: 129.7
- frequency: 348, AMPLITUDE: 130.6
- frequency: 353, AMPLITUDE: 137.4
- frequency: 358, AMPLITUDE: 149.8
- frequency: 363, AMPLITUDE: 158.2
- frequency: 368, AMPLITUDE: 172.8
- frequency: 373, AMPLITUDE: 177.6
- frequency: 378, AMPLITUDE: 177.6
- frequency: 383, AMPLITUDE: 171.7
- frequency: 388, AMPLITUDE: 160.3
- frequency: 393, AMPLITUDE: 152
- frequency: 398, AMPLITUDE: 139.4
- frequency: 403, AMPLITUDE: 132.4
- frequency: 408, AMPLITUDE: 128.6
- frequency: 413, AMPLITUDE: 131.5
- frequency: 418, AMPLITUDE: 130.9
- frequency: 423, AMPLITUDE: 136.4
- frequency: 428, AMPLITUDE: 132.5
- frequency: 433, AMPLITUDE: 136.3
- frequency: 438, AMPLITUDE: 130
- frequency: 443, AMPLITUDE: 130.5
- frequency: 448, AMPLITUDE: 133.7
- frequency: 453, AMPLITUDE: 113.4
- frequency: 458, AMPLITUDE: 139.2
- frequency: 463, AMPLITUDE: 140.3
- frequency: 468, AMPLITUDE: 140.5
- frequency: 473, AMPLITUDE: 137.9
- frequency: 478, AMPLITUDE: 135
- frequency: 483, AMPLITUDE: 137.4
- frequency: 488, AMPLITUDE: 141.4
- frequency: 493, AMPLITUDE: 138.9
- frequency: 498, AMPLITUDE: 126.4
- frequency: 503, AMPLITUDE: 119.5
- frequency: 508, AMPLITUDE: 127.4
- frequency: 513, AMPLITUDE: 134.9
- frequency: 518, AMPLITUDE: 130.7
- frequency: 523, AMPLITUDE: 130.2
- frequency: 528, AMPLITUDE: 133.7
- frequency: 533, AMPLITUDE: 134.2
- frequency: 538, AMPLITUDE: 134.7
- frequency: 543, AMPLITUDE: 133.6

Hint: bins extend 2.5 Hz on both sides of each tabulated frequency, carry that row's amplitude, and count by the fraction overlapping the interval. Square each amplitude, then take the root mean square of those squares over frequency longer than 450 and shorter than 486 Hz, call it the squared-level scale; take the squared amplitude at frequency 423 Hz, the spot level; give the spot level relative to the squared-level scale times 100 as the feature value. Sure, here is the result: 101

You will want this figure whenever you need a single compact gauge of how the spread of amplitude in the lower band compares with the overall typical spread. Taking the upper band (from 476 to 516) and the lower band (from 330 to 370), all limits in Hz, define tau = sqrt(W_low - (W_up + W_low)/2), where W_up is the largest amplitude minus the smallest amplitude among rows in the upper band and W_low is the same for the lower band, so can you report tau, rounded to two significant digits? 3.5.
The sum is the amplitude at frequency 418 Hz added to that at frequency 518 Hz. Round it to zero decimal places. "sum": 262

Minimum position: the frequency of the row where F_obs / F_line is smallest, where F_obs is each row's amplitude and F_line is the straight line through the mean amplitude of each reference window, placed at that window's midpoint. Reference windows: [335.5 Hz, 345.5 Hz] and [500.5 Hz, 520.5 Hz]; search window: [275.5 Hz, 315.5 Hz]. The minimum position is 278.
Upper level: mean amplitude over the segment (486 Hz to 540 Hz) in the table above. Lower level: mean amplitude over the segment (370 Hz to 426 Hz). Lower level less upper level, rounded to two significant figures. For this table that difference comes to 17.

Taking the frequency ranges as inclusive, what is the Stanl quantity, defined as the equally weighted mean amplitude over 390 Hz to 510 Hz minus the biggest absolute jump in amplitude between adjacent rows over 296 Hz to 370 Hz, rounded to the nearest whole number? 119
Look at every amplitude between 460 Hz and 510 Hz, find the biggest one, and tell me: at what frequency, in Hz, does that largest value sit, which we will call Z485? 488 Hz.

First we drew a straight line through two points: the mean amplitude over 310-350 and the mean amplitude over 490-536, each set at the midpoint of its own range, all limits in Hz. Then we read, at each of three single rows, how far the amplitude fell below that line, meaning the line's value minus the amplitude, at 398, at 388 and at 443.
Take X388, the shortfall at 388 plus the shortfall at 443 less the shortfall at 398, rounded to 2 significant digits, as -23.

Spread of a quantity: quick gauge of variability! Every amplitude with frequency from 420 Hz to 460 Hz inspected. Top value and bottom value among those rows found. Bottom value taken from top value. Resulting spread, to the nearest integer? 26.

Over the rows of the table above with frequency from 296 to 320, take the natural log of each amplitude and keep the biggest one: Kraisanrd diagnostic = 4.83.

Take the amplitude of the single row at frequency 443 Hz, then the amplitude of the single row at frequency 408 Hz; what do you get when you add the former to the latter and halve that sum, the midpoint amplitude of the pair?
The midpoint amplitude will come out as 130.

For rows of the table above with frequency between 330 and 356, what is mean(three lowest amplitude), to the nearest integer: 127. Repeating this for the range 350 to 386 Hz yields 148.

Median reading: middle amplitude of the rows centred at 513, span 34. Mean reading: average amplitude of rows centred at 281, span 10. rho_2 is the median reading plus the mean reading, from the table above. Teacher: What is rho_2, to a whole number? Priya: 248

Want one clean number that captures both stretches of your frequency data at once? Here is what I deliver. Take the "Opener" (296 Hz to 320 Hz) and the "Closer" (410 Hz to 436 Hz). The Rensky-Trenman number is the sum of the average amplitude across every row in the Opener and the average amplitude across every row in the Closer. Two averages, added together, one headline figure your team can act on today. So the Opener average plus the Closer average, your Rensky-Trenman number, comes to 255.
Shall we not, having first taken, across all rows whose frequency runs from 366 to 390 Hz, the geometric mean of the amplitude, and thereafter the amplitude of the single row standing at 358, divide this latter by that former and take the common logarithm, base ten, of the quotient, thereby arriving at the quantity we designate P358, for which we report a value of -0.06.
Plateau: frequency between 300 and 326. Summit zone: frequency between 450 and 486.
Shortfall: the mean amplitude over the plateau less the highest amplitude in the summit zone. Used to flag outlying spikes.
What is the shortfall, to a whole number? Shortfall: -19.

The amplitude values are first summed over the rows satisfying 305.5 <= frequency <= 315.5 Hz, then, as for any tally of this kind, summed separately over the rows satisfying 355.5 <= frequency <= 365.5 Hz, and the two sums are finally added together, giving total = 550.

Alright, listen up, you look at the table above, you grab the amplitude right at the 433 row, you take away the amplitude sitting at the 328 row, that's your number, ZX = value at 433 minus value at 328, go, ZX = 12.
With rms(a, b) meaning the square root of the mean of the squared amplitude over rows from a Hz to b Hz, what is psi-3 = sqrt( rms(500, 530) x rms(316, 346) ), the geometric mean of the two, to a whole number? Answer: 127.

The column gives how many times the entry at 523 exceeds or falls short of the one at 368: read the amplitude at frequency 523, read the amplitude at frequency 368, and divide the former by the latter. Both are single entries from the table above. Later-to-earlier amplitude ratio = 0.75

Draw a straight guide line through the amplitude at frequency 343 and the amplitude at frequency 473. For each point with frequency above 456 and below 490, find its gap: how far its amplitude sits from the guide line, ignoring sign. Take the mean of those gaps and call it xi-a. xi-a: 2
